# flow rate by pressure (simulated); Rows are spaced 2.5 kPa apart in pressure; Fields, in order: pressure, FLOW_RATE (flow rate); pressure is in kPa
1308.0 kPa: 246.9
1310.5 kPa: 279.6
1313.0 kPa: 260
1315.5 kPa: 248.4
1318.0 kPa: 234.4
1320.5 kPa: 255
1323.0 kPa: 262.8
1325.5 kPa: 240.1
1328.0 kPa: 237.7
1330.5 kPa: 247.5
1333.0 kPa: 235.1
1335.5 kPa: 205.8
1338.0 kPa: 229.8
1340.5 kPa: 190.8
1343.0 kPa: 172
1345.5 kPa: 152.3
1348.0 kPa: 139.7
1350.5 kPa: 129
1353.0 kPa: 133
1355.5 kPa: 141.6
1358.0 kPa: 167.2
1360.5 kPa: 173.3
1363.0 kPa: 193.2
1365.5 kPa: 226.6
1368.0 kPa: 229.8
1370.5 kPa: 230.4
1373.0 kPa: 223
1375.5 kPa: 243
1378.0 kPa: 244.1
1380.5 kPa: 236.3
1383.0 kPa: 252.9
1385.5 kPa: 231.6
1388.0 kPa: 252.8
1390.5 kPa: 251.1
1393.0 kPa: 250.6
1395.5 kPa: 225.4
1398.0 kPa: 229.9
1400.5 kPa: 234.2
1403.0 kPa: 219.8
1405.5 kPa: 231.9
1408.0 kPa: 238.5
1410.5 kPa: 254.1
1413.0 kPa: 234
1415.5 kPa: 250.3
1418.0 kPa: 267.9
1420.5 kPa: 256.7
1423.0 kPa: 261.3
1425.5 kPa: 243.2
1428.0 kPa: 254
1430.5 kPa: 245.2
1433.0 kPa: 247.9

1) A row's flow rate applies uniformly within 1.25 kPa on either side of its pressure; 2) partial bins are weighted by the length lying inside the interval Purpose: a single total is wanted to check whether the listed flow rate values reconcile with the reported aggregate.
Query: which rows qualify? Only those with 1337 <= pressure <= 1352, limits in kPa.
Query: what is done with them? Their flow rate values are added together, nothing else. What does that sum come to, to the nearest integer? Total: 1014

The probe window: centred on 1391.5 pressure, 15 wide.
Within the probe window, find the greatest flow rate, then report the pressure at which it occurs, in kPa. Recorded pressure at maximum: 1388.0 kPa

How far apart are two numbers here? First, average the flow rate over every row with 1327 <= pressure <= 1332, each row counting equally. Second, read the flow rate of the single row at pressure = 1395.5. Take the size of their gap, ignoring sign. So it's 17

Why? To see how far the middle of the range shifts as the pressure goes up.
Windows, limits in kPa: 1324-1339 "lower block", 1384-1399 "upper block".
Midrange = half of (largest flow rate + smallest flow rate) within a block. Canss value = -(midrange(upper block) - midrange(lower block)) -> -12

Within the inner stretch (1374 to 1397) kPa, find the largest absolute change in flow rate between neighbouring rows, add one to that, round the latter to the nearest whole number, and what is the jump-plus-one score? 26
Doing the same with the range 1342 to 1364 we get 27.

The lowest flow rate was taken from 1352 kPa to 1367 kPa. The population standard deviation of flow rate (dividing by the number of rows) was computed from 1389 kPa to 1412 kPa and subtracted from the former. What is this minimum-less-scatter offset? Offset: 121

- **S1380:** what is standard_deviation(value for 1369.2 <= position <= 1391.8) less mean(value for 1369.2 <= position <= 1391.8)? -230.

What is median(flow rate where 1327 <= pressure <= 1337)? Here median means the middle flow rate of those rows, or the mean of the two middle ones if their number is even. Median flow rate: 236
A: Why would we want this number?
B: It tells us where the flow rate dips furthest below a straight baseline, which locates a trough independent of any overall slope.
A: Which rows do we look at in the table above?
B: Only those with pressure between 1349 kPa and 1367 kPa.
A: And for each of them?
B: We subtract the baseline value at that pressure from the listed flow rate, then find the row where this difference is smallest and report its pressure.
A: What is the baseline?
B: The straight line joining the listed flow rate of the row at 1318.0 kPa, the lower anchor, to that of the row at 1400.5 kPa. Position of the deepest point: 1350.5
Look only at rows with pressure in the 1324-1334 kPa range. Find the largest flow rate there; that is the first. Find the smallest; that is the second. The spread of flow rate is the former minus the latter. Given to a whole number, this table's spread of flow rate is 12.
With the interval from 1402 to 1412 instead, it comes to 34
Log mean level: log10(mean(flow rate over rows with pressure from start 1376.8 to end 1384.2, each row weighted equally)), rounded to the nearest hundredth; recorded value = 2.39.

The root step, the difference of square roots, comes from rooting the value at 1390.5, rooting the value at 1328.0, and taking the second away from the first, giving 0.4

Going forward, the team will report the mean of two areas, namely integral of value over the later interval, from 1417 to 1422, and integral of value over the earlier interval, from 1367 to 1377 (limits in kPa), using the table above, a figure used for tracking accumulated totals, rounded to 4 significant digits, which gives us 1814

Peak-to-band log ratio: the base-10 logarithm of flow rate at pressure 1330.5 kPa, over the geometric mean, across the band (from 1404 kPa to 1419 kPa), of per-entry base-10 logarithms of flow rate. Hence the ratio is 1.00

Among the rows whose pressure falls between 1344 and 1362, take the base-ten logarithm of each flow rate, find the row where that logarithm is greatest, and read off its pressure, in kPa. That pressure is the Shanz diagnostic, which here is 1360.5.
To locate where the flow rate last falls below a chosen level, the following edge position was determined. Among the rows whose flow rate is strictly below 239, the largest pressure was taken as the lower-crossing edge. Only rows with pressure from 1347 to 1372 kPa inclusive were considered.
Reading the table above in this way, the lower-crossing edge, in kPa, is 1370.5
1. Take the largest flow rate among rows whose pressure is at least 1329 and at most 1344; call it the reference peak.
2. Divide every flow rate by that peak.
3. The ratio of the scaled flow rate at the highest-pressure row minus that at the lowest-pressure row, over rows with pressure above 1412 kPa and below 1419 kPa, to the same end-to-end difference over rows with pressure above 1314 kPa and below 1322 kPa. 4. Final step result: 5.1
